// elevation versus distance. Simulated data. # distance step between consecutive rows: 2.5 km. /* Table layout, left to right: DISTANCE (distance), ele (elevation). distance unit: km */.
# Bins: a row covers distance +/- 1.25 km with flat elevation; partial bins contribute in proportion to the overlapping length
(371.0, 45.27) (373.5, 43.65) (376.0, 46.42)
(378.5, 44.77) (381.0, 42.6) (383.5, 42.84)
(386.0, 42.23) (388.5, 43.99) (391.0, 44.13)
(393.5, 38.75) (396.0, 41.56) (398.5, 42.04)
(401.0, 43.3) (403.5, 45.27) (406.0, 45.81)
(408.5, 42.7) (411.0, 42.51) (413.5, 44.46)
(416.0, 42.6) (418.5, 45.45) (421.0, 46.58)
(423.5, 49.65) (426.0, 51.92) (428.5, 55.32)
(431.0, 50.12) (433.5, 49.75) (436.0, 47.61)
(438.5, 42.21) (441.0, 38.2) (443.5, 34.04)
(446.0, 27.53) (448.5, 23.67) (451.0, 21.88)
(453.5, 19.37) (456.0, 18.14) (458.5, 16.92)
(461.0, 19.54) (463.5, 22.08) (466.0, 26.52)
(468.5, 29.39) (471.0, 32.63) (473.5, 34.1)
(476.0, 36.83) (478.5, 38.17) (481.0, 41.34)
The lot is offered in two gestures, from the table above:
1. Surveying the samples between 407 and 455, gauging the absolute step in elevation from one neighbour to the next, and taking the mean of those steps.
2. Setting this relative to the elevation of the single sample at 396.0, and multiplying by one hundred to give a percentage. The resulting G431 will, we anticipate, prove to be 7.0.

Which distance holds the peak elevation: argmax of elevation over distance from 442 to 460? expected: 443.5 km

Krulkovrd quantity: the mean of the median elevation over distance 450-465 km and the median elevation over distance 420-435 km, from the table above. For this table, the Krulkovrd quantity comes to 34.7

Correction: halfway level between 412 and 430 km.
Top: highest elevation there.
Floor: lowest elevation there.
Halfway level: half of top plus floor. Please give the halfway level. 49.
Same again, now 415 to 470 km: 36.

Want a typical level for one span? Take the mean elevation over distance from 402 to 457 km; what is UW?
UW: 40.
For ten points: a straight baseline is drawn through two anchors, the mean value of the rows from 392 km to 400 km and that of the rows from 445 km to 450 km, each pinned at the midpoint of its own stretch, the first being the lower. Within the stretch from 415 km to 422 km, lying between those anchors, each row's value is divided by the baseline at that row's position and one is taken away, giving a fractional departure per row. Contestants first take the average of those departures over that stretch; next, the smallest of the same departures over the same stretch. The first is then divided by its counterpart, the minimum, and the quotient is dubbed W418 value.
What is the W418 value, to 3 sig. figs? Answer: 1.43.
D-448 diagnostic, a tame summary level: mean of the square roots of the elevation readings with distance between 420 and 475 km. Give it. 5.8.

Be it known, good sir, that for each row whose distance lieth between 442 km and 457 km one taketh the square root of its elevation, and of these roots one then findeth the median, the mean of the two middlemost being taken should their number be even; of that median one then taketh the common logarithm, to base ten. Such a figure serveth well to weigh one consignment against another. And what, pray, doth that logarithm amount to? 0.679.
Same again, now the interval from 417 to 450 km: 0.834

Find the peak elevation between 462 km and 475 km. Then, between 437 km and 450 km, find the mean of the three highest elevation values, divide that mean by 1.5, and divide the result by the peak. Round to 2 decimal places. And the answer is 0.75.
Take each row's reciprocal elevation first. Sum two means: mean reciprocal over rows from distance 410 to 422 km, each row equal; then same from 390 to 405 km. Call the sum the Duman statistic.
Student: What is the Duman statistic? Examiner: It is 0.046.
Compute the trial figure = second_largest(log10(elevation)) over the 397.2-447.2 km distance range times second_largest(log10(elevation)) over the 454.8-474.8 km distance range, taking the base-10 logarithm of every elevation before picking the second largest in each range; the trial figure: 2.60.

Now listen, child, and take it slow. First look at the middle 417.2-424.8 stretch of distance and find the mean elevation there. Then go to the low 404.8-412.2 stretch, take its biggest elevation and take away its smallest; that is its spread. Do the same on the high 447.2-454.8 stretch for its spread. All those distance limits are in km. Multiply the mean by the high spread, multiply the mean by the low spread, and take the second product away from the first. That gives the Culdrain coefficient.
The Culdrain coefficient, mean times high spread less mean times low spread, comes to 47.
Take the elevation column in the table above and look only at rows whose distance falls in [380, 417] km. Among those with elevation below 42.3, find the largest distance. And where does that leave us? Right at 398.5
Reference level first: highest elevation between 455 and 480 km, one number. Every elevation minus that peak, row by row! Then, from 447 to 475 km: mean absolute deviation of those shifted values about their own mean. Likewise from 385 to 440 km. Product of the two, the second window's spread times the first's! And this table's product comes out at 14.9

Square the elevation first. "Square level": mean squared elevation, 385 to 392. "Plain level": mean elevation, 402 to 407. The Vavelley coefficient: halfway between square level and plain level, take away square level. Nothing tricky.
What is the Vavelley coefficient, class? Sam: -922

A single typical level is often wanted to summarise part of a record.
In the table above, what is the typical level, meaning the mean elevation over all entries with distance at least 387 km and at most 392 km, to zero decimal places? 44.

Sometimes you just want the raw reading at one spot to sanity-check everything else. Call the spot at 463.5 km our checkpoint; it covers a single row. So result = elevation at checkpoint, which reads 22.08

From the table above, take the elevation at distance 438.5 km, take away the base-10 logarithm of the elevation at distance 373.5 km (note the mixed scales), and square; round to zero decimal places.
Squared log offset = 1646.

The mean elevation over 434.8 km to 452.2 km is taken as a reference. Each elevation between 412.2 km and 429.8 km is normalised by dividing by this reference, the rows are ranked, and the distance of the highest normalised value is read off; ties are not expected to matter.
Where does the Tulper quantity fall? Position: 428.5 km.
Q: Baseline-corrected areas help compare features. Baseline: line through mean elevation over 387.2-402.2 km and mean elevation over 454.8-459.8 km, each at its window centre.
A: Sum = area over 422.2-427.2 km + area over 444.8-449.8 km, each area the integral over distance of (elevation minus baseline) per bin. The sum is 122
